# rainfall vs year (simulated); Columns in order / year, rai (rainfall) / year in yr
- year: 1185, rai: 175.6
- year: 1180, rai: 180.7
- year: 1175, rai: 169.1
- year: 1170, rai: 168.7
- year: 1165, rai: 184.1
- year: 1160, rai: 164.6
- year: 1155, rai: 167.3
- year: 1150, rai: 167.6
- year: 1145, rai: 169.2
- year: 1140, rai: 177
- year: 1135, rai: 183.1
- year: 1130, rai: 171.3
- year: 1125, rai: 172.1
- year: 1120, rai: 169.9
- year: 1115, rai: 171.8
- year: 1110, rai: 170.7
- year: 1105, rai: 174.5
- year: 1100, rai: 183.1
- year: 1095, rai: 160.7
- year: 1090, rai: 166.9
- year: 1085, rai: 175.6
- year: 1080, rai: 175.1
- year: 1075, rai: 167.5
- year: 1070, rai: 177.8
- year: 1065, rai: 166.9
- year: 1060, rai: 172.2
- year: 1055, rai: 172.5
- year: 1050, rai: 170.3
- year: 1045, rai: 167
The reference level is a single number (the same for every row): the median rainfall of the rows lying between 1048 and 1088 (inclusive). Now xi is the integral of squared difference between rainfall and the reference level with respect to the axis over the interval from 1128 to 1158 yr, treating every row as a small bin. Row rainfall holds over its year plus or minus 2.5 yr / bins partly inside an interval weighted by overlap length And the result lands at 1011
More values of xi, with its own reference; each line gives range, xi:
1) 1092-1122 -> 1337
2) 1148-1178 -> 1374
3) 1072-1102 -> 1570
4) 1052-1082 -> 451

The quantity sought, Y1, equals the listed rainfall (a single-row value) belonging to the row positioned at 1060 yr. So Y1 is 172.2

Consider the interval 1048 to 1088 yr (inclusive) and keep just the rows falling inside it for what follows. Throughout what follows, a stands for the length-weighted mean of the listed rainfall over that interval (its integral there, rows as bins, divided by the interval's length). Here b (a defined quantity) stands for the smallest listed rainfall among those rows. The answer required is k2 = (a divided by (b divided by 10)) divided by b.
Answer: 0.062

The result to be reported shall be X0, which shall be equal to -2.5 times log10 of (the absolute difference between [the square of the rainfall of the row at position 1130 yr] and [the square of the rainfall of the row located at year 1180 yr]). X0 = -8.8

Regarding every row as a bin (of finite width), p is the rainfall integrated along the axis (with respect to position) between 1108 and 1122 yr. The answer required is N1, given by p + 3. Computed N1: 2395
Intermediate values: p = 2392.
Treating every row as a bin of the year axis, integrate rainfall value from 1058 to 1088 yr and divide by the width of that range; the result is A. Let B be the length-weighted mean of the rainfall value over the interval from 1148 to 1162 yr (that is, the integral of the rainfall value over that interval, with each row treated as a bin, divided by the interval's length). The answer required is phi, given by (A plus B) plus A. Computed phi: 511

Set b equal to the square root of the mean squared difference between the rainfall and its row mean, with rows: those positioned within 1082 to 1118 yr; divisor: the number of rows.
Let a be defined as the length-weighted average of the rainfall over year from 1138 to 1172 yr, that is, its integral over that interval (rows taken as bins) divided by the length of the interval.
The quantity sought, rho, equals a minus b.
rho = 164.6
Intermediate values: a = 171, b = 6.5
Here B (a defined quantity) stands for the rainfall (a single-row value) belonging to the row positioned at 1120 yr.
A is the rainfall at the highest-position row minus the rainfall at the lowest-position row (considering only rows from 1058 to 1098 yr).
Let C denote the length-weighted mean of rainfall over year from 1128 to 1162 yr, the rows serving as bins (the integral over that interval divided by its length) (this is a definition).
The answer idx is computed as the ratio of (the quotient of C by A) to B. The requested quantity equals -0.09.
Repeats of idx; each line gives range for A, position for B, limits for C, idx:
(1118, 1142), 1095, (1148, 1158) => 0.15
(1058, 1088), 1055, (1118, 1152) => 0.29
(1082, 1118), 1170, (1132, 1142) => -0.28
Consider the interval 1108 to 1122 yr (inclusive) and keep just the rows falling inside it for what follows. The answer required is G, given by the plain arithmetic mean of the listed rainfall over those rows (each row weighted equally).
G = 171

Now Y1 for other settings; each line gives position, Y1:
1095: 160.7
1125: 172.1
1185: 175.6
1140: 177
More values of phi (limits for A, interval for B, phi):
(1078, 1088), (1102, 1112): 523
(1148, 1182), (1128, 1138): 521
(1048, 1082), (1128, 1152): 517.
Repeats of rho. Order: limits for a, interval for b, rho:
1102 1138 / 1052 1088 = 169.7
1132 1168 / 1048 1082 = 169.5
